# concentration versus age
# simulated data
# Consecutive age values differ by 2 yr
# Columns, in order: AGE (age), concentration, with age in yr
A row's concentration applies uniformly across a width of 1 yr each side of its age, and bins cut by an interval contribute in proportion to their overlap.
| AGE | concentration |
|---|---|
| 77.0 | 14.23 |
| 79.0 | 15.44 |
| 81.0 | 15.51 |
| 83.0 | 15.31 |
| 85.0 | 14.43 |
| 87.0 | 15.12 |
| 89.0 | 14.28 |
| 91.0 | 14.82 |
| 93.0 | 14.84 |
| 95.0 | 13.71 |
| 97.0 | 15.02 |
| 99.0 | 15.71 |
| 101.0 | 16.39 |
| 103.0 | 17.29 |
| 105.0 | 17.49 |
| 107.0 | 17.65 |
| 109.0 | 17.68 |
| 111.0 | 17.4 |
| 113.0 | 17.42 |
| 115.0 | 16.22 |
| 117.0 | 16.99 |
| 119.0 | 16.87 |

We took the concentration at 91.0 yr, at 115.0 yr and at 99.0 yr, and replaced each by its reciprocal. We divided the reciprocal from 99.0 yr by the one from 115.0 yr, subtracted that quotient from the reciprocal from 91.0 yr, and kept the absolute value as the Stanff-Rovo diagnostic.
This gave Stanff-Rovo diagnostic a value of 0.96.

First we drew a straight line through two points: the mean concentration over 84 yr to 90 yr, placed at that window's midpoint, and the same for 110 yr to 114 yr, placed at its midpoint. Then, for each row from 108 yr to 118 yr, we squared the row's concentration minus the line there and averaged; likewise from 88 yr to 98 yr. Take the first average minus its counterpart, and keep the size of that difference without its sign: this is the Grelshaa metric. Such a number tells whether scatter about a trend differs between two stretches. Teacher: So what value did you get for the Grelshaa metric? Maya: 0.12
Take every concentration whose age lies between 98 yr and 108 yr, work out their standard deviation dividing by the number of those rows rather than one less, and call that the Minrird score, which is 0.7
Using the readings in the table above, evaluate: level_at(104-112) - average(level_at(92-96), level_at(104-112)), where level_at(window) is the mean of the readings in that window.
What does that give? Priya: 1.64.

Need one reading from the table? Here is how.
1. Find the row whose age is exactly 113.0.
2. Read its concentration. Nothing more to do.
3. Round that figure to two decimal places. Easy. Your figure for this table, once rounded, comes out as 17.42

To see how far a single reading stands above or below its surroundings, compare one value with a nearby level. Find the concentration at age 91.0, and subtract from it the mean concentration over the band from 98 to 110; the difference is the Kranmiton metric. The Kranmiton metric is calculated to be -2.2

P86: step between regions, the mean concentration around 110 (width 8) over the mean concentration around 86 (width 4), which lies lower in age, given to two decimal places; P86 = 1.19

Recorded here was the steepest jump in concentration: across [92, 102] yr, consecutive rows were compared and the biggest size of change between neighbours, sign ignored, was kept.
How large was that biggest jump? 1.3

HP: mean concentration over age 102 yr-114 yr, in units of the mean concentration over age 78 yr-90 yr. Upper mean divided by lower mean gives 1.16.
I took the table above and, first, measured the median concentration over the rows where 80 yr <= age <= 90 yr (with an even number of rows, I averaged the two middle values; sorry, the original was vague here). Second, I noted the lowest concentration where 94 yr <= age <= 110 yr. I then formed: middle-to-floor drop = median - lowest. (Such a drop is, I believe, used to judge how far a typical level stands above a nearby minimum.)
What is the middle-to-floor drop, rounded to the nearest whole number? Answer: 1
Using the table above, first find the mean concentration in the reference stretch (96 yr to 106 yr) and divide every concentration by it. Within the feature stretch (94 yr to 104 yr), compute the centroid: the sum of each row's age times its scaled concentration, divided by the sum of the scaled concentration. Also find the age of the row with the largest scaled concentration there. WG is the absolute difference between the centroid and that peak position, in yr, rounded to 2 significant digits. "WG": 3.8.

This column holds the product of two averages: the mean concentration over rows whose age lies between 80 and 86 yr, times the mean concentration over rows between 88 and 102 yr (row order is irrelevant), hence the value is 226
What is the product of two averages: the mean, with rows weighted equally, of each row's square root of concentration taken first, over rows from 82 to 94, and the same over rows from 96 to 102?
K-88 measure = 15.2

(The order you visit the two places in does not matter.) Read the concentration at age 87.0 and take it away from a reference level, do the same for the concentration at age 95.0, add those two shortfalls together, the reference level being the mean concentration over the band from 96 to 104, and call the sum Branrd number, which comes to 3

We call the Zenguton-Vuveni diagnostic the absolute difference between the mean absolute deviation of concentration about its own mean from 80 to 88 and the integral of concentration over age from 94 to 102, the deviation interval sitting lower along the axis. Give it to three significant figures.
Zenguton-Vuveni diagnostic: 121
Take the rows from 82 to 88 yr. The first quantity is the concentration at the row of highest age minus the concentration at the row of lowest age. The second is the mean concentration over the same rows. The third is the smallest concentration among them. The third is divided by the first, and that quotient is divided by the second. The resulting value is -5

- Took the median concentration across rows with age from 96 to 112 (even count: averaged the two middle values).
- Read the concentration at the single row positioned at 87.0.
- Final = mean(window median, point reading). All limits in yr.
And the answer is 16.2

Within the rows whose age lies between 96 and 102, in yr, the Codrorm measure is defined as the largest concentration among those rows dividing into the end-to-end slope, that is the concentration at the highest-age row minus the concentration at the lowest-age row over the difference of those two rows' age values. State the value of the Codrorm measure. 0.021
